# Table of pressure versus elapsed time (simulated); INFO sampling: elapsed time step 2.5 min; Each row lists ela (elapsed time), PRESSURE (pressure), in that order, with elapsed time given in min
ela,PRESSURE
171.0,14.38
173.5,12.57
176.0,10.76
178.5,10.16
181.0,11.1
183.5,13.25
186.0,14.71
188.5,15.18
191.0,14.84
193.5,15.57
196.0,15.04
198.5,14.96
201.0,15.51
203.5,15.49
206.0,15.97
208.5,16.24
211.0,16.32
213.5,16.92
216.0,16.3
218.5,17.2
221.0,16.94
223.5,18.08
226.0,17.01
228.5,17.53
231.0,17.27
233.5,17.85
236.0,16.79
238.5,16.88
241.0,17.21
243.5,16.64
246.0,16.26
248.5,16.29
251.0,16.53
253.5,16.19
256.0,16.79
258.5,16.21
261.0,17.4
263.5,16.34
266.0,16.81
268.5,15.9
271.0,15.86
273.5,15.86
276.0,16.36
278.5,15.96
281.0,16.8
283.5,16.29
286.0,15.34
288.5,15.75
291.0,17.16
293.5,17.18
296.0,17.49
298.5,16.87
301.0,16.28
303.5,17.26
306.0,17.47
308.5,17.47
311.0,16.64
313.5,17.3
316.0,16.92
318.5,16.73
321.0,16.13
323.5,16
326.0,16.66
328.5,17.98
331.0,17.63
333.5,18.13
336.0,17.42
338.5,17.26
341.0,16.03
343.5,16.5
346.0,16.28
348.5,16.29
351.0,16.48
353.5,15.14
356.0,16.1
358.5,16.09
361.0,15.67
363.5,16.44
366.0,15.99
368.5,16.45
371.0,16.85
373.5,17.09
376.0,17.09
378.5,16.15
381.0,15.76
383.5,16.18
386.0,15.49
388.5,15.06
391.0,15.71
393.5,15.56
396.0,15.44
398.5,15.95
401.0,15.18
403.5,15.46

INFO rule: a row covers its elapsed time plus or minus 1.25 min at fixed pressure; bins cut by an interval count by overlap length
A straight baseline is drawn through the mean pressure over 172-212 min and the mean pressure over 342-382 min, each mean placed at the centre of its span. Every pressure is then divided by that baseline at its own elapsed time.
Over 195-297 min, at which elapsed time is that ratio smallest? 286.0 min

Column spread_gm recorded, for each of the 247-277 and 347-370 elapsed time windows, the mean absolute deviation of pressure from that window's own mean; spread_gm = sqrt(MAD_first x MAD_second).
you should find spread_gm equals 0.33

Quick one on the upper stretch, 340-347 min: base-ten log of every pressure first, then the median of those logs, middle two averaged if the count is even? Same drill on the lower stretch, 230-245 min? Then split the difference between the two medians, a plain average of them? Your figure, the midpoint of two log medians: 1.22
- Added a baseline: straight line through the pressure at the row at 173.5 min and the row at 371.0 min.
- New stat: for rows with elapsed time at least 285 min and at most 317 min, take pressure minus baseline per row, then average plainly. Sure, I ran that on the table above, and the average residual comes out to 1.5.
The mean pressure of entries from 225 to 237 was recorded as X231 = 17.3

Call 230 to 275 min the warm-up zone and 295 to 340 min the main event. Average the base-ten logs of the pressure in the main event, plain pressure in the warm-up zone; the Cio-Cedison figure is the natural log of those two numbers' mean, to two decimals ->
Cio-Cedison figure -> 2.19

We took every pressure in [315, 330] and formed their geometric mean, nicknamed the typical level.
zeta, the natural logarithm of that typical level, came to 2.82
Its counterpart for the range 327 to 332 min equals 2.88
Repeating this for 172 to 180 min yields 2.41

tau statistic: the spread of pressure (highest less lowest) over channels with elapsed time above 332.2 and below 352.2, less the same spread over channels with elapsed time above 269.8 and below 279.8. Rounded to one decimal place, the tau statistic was 1.6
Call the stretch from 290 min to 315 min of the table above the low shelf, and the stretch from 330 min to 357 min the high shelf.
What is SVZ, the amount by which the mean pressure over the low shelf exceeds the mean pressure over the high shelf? 0.45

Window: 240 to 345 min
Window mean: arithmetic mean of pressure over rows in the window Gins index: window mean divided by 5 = 3.34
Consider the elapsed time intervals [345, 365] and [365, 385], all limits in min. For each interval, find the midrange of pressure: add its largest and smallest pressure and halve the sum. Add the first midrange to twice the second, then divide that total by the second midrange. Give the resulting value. 2.96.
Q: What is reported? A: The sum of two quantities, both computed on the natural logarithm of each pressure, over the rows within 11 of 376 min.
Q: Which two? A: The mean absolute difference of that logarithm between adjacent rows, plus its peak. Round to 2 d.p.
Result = 2.87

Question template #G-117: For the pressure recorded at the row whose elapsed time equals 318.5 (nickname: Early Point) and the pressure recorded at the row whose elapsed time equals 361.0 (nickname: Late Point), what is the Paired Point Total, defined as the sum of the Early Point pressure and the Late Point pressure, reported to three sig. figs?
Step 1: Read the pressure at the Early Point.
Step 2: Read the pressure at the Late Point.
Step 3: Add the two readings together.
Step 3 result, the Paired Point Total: 32.4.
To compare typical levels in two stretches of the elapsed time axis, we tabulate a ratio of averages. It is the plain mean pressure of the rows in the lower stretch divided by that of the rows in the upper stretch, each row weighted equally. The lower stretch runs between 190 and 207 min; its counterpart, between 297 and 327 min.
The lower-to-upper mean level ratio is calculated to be 0.91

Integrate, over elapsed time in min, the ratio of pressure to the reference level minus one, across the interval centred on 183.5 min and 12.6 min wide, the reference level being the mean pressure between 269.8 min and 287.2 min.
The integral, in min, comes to -2.5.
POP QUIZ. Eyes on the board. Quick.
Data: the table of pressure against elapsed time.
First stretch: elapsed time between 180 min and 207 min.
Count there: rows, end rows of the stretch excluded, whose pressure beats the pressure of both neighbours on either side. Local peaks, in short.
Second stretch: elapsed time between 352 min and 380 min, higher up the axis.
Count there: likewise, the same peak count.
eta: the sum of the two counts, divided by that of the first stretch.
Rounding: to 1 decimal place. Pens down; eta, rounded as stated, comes 1.7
